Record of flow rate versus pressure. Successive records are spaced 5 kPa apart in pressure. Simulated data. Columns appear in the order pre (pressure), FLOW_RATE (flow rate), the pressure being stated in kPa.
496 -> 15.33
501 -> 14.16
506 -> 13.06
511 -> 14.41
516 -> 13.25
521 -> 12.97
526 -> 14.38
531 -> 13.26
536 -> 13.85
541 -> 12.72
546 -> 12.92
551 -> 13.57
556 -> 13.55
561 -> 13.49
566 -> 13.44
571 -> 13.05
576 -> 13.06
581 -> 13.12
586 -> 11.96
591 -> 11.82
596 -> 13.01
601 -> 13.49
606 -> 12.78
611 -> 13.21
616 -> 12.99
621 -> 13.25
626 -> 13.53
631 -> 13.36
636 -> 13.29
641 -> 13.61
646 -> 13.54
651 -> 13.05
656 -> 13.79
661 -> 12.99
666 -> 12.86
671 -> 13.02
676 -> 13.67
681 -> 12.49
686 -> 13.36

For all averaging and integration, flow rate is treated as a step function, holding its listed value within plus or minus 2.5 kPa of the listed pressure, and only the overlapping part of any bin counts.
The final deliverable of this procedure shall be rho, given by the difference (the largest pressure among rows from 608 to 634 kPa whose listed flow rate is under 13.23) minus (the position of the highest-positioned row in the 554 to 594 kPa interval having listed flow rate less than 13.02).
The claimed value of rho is 25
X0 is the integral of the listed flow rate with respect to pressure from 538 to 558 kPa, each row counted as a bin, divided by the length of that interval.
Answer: 13.2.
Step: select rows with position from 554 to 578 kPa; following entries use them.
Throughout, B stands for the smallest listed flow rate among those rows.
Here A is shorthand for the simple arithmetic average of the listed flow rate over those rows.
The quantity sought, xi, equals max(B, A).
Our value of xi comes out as 13.3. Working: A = 13.3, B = 13.05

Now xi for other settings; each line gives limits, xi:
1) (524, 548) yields 13.4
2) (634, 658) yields 13.5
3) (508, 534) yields 13.7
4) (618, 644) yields 13.4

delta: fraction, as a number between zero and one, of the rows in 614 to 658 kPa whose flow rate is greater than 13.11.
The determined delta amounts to 0.78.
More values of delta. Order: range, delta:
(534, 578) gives 0.56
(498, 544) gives 0.67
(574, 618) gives 0.33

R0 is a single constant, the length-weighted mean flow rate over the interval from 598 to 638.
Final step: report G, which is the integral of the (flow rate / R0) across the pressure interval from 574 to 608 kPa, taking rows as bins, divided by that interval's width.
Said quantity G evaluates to 0.96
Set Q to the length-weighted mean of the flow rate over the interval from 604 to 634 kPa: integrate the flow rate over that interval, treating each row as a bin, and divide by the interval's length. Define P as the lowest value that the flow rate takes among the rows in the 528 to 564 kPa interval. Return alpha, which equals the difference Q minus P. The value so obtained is 0.48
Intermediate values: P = 12.72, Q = 13.20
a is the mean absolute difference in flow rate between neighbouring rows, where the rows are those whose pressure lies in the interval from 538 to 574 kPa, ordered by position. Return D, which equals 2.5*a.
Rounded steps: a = 0.2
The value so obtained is 0.57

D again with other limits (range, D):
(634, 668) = 1.06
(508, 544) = 2.37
